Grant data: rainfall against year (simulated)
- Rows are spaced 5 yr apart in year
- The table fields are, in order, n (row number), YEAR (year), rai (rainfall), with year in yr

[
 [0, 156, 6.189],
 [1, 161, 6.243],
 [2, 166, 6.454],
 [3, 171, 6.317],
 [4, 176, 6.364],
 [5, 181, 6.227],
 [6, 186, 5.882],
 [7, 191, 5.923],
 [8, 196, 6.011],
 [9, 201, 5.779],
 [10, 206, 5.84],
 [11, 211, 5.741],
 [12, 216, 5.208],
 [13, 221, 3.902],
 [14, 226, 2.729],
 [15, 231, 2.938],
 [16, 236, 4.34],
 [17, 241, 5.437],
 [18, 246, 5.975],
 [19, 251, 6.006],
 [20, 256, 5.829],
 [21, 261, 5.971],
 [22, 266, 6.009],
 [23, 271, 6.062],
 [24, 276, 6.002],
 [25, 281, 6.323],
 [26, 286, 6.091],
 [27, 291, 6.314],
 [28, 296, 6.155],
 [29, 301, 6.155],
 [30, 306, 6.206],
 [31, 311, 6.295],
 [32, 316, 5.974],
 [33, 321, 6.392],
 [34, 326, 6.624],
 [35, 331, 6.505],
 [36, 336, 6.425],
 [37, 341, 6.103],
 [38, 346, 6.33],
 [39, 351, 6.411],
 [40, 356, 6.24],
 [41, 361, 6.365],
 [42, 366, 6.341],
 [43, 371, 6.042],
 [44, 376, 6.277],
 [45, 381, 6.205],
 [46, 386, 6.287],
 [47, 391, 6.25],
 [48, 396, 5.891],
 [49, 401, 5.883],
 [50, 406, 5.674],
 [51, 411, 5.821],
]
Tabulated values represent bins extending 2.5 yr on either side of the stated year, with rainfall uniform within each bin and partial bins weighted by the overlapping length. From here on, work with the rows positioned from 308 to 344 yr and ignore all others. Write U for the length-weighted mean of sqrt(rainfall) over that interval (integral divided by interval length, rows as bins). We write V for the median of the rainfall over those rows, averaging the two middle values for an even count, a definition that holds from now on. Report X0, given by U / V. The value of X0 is 0.394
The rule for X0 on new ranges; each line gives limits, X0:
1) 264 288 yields 0.407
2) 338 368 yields 0.396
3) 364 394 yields 0.398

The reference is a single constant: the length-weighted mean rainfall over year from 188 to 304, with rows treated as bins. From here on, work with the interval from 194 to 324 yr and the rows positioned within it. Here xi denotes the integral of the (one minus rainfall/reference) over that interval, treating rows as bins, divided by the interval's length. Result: -0.02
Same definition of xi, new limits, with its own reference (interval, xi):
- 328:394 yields -0.14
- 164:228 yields -0.01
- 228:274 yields 0.03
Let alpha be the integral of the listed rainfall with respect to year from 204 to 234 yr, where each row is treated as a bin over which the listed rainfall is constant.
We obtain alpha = 131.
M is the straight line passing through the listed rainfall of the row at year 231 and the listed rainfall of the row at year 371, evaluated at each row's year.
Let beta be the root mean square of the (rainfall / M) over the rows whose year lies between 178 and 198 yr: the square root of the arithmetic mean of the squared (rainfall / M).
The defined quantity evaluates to 3.0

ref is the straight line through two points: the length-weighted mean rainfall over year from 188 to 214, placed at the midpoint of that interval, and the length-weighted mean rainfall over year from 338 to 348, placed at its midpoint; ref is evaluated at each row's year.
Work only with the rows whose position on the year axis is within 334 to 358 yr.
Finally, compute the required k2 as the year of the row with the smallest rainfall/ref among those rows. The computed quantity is 341 yr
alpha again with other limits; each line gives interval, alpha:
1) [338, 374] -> 226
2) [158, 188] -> 188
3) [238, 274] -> 212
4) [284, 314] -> 186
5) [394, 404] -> 59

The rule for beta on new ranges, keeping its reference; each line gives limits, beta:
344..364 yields 1.1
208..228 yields 1.8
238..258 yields 1.7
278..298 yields 1.5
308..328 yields 1.3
